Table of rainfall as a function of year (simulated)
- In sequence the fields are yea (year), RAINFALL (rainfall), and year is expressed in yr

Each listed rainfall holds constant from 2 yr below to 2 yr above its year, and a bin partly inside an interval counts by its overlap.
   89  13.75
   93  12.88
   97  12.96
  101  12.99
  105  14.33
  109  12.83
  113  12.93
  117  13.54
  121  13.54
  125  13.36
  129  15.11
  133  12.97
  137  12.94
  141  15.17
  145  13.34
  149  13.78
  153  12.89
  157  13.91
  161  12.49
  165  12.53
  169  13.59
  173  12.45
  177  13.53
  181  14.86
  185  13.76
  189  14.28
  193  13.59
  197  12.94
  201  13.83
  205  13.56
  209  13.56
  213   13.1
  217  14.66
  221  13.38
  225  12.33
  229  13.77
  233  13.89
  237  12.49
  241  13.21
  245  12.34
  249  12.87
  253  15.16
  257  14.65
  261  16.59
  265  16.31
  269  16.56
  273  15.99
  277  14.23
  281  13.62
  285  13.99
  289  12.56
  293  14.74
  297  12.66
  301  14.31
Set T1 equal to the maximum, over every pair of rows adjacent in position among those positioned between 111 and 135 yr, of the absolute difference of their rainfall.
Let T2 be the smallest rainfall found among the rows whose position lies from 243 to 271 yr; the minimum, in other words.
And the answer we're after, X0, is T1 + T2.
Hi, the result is 14.5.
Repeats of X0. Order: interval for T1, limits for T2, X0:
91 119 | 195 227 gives 13.8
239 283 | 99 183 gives 14.7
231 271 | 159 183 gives 14.7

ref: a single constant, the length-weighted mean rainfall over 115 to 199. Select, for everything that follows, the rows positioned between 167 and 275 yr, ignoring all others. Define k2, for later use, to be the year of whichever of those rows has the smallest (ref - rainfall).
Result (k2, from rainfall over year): 261 yr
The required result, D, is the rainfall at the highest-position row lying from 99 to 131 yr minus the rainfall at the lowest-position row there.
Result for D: 2.1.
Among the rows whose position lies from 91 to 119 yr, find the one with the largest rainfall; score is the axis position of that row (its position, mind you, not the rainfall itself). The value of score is 105 yr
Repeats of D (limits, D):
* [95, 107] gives 1.4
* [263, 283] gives -2.7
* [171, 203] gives 1.4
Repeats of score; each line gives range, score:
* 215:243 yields 217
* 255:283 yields 261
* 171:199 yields 181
